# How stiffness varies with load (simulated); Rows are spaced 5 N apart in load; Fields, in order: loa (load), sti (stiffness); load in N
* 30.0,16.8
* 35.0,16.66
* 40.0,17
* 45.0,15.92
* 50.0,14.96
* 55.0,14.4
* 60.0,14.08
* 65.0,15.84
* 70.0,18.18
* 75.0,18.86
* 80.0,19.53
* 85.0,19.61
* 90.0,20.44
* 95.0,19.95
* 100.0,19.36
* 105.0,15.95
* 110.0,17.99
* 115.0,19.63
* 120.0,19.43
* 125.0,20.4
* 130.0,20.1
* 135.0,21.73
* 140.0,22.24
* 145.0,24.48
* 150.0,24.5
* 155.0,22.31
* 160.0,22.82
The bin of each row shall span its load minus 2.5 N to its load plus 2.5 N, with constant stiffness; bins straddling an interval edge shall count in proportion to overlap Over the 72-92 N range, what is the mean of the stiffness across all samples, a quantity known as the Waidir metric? 19.6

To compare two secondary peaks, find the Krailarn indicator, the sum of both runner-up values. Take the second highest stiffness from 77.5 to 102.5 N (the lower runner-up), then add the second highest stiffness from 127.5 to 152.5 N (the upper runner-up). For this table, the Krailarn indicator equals 44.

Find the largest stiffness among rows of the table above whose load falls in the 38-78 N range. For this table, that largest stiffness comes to 18.86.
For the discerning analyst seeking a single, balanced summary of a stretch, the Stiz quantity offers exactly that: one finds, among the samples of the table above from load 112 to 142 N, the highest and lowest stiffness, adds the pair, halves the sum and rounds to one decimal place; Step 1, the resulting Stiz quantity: 20.8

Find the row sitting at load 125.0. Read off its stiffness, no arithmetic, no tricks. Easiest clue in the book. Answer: 20.4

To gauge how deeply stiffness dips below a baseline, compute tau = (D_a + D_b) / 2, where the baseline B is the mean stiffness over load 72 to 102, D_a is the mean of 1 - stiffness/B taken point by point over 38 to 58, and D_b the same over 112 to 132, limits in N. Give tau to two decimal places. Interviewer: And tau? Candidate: 0.10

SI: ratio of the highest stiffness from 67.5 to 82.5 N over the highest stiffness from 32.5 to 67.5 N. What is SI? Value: 1.15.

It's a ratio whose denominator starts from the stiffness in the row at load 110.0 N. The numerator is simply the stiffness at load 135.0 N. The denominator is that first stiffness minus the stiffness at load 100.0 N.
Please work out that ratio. -16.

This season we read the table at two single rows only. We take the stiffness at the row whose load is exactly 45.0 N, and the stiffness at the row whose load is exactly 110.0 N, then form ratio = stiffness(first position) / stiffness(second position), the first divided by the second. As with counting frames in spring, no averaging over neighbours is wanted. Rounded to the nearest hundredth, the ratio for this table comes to 0.88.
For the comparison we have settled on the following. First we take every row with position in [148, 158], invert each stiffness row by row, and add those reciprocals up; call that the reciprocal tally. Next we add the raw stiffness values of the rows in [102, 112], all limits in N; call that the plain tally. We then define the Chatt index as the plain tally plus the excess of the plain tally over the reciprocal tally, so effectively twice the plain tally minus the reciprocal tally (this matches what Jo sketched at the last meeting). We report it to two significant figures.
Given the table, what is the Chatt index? 68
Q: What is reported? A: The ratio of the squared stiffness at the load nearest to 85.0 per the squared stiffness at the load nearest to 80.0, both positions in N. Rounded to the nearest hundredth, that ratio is 1.01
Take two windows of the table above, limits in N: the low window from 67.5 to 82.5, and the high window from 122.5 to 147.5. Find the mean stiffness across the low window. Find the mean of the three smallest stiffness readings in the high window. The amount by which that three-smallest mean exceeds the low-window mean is 1.9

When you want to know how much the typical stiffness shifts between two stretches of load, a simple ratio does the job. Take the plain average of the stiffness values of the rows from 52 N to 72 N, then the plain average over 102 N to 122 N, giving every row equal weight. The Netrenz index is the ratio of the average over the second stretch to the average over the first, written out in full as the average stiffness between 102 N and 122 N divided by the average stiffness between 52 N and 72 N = 1.17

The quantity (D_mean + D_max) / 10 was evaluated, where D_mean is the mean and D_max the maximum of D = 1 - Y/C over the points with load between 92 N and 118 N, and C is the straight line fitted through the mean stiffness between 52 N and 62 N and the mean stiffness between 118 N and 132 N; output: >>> 0.011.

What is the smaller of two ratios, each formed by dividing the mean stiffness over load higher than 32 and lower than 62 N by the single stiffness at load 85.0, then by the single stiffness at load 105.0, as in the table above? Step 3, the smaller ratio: 0.79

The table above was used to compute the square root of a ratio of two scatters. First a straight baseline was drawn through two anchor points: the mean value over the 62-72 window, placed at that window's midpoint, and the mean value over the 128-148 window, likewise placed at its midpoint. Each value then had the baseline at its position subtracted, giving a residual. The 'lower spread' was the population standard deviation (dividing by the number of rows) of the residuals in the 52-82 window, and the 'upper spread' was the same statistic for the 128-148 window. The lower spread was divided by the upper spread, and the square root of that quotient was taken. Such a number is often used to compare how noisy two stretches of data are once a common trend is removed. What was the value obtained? 1.15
